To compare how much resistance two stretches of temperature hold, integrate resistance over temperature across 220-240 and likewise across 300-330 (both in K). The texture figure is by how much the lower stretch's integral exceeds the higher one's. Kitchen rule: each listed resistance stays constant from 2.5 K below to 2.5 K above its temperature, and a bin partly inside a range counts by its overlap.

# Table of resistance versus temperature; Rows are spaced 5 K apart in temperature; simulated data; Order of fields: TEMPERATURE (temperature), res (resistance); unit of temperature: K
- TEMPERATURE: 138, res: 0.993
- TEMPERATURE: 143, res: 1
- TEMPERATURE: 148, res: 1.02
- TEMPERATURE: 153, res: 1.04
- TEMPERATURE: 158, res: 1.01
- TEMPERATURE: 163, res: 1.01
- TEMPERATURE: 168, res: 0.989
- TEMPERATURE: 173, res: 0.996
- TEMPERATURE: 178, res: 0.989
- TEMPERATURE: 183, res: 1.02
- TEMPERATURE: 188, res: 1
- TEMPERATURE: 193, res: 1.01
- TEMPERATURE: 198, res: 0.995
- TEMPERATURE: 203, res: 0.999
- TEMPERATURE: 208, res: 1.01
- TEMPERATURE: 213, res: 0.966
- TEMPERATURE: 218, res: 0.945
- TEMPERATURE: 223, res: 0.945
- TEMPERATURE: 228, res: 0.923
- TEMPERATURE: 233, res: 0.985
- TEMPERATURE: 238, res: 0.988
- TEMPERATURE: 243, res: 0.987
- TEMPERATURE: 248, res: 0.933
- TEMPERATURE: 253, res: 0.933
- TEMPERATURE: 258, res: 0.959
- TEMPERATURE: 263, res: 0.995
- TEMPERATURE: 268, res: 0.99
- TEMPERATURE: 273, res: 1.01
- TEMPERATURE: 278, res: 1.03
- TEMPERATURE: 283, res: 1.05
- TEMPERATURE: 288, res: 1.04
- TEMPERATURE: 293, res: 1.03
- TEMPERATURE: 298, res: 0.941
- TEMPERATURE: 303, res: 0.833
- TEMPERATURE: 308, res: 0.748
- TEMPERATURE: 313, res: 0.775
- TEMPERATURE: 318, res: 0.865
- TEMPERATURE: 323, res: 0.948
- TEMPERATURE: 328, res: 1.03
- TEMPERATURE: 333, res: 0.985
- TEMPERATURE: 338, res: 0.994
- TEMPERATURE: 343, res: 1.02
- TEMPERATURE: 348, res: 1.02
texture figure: -7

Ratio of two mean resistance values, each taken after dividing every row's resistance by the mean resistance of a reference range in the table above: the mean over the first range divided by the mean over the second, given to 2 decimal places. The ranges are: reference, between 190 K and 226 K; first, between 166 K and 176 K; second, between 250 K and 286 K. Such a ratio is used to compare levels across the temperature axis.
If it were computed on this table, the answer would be 1.00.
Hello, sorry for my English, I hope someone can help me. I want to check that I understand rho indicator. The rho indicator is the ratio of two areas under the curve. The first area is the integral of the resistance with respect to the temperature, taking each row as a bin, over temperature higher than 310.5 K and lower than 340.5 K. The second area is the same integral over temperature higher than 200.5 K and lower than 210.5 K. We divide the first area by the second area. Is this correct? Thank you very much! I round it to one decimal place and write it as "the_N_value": 2.8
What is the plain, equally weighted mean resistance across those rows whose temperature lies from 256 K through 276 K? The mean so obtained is 0.99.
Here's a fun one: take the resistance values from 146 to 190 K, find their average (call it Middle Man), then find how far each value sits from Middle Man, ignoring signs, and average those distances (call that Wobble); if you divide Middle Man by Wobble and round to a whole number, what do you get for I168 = 77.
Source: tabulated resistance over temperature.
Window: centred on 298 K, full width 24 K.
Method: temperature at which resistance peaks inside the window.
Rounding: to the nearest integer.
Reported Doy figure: 288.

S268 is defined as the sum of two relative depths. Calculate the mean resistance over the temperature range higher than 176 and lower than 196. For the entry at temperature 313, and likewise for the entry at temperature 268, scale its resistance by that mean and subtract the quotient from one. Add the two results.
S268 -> 0.24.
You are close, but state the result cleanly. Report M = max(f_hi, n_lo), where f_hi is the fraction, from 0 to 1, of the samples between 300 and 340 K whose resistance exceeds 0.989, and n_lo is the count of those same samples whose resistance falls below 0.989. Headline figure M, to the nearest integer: 6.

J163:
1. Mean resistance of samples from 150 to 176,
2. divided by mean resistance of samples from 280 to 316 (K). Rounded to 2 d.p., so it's 1.10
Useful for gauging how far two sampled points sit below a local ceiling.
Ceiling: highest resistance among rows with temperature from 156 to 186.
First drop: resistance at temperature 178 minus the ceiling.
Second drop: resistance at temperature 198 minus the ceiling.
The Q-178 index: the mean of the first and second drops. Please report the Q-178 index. -0.03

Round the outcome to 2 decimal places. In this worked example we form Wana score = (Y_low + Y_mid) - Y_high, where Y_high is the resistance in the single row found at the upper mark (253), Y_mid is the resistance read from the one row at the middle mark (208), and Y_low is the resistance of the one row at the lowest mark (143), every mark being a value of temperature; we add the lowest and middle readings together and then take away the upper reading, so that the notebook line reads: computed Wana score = 1.08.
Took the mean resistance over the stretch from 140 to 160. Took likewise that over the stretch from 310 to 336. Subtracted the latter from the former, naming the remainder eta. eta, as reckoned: 0.10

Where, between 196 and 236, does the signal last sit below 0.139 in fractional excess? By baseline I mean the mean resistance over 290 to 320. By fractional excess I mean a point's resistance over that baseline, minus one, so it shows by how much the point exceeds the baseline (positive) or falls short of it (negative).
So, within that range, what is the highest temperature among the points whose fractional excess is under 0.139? 233 K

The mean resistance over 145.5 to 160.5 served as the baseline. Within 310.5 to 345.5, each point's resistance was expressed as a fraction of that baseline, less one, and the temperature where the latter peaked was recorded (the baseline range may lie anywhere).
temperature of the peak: 328 K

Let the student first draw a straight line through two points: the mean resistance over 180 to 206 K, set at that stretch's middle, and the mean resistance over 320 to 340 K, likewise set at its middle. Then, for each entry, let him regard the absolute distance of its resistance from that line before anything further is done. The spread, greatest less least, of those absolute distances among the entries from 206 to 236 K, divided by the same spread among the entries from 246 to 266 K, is 1.1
